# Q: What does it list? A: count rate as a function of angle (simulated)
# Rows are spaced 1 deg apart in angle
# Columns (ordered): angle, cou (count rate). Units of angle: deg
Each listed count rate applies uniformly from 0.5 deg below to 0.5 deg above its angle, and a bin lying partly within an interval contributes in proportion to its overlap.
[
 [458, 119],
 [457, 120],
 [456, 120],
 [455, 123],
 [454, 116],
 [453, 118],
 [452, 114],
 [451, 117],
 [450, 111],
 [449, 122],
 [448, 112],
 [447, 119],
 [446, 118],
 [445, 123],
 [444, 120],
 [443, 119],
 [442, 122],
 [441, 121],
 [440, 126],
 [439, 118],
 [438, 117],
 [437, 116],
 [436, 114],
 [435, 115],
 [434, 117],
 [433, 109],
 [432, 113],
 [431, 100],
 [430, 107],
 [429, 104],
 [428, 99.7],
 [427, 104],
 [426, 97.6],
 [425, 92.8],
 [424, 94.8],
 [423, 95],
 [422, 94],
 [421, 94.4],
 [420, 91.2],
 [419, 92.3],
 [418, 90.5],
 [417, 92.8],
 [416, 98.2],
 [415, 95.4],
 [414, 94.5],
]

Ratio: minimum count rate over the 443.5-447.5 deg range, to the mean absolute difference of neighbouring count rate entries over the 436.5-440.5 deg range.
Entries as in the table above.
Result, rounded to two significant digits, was 35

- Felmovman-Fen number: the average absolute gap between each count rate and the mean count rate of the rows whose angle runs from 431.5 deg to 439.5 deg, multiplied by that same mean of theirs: 248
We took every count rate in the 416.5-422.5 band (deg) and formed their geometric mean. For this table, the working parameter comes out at 93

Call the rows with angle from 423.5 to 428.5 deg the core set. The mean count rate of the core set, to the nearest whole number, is 98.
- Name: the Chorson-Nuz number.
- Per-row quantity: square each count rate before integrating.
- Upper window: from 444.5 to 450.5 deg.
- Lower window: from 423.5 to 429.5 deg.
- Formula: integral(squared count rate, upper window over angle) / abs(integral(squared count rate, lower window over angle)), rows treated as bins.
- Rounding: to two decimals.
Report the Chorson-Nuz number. 1.41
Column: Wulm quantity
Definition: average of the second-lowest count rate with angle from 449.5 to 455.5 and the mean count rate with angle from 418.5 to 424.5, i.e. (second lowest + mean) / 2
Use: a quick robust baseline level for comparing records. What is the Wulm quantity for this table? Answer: 104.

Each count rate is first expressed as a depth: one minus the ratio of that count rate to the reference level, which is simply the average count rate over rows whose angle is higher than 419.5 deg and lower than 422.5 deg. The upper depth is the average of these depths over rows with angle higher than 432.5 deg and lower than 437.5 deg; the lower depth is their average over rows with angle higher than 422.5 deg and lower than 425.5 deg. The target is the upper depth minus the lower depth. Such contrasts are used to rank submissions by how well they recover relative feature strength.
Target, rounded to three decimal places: -0.215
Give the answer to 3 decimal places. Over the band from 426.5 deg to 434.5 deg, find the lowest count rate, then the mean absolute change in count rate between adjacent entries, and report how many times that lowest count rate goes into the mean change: 0.062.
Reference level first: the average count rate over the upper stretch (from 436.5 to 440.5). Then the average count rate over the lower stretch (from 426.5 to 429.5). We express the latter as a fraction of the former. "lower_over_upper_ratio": 0.86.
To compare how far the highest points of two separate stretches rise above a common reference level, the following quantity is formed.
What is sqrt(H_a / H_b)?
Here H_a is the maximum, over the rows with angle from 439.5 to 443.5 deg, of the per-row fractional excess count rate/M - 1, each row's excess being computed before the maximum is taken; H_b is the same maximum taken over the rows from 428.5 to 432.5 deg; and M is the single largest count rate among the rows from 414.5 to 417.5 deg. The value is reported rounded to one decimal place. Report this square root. 1.4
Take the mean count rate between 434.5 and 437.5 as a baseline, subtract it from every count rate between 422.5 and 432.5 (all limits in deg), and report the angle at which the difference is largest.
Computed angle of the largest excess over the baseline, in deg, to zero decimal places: 432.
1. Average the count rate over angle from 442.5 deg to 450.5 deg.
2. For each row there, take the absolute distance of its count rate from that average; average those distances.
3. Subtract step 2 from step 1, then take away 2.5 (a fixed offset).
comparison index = 112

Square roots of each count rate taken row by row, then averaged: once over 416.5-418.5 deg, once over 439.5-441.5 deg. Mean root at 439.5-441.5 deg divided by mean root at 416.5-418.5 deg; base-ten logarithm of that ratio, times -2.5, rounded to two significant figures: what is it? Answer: -0.16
